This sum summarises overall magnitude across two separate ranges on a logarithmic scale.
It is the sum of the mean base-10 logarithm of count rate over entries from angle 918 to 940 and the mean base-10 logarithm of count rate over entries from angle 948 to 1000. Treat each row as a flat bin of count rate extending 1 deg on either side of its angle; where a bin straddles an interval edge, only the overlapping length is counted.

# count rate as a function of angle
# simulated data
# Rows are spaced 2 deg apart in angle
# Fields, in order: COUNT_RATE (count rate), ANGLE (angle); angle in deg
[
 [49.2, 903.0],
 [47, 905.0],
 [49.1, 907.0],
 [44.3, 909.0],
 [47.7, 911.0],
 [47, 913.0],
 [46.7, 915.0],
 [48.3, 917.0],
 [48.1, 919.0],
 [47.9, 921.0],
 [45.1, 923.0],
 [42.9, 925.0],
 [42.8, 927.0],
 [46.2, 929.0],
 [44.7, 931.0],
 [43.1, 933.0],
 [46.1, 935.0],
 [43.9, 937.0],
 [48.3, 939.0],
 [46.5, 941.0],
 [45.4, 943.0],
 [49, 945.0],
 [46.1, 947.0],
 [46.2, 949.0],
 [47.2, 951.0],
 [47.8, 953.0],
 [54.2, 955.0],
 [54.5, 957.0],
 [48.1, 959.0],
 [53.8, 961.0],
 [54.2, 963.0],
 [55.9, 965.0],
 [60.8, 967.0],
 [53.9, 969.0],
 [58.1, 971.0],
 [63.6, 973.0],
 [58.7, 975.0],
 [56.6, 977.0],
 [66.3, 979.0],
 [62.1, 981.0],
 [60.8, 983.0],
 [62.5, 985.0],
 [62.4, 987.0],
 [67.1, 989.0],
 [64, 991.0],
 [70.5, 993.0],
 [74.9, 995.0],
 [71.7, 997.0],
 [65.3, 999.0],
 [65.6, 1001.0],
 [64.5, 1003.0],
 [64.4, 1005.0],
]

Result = 3.43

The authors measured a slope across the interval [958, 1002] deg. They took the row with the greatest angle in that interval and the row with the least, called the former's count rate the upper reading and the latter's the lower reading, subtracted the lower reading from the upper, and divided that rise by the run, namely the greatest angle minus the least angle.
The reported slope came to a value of 0.42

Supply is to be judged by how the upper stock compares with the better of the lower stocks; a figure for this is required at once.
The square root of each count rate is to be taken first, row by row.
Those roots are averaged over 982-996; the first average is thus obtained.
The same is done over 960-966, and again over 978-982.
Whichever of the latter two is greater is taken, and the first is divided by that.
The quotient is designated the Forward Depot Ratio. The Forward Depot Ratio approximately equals 1.01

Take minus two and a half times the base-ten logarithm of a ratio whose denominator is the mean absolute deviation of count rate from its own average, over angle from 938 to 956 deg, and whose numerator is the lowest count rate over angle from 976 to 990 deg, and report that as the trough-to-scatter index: -3.8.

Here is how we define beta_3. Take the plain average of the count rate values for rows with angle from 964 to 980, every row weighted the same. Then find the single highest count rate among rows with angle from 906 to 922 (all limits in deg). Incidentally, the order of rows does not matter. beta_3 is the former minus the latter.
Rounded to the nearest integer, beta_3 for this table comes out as 10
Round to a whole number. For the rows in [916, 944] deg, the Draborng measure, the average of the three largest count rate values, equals 48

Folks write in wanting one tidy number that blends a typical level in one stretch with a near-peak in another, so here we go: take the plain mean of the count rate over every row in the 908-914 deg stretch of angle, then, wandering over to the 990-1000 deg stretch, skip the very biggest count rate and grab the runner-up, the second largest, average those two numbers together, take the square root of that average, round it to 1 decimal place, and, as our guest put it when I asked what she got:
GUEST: 7.7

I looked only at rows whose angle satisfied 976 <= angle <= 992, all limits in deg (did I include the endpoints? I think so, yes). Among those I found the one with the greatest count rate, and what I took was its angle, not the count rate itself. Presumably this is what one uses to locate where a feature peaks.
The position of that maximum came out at 989.0 deg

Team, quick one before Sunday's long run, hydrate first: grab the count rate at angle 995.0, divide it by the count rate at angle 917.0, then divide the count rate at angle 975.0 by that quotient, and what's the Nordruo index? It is 38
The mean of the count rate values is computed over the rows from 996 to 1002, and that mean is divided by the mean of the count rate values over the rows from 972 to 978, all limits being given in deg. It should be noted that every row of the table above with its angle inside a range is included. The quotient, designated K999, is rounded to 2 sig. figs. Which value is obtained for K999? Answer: 1.1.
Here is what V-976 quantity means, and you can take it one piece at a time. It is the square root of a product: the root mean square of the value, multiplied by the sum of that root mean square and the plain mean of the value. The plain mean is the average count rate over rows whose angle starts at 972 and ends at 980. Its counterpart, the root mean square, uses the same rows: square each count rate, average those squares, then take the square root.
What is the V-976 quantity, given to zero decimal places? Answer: 87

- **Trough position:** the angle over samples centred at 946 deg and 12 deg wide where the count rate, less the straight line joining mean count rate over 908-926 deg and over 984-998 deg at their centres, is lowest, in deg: 949.0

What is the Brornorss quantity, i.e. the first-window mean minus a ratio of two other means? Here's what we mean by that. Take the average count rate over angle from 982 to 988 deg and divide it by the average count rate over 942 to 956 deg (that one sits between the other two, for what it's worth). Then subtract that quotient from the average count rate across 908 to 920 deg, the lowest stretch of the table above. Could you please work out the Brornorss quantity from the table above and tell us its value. 45.7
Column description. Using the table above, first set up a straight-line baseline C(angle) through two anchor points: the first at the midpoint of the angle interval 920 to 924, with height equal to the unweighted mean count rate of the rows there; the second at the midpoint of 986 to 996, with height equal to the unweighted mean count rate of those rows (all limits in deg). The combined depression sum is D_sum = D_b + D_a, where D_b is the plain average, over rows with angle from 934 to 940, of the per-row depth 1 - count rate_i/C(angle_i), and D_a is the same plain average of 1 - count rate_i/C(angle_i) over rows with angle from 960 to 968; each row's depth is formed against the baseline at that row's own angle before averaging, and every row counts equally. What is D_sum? 0.154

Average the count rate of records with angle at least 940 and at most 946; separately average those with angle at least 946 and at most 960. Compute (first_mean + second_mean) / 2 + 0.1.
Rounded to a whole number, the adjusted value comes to 48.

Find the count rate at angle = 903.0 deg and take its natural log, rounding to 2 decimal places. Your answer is 3.90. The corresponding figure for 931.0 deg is 3.80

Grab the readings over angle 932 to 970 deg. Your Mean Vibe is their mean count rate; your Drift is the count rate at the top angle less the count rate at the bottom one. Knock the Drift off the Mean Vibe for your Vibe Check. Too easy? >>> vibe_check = 39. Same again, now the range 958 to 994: 38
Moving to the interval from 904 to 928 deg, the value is 51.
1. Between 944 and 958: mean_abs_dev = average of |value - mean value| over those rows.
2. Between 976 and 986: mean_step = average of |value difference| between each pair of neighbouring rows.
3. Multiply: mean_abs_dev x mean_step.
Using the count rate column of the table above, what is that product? 12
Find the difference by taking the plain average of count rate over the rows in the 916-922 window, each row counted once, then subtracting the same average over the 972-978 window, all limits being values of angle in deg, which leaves -12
